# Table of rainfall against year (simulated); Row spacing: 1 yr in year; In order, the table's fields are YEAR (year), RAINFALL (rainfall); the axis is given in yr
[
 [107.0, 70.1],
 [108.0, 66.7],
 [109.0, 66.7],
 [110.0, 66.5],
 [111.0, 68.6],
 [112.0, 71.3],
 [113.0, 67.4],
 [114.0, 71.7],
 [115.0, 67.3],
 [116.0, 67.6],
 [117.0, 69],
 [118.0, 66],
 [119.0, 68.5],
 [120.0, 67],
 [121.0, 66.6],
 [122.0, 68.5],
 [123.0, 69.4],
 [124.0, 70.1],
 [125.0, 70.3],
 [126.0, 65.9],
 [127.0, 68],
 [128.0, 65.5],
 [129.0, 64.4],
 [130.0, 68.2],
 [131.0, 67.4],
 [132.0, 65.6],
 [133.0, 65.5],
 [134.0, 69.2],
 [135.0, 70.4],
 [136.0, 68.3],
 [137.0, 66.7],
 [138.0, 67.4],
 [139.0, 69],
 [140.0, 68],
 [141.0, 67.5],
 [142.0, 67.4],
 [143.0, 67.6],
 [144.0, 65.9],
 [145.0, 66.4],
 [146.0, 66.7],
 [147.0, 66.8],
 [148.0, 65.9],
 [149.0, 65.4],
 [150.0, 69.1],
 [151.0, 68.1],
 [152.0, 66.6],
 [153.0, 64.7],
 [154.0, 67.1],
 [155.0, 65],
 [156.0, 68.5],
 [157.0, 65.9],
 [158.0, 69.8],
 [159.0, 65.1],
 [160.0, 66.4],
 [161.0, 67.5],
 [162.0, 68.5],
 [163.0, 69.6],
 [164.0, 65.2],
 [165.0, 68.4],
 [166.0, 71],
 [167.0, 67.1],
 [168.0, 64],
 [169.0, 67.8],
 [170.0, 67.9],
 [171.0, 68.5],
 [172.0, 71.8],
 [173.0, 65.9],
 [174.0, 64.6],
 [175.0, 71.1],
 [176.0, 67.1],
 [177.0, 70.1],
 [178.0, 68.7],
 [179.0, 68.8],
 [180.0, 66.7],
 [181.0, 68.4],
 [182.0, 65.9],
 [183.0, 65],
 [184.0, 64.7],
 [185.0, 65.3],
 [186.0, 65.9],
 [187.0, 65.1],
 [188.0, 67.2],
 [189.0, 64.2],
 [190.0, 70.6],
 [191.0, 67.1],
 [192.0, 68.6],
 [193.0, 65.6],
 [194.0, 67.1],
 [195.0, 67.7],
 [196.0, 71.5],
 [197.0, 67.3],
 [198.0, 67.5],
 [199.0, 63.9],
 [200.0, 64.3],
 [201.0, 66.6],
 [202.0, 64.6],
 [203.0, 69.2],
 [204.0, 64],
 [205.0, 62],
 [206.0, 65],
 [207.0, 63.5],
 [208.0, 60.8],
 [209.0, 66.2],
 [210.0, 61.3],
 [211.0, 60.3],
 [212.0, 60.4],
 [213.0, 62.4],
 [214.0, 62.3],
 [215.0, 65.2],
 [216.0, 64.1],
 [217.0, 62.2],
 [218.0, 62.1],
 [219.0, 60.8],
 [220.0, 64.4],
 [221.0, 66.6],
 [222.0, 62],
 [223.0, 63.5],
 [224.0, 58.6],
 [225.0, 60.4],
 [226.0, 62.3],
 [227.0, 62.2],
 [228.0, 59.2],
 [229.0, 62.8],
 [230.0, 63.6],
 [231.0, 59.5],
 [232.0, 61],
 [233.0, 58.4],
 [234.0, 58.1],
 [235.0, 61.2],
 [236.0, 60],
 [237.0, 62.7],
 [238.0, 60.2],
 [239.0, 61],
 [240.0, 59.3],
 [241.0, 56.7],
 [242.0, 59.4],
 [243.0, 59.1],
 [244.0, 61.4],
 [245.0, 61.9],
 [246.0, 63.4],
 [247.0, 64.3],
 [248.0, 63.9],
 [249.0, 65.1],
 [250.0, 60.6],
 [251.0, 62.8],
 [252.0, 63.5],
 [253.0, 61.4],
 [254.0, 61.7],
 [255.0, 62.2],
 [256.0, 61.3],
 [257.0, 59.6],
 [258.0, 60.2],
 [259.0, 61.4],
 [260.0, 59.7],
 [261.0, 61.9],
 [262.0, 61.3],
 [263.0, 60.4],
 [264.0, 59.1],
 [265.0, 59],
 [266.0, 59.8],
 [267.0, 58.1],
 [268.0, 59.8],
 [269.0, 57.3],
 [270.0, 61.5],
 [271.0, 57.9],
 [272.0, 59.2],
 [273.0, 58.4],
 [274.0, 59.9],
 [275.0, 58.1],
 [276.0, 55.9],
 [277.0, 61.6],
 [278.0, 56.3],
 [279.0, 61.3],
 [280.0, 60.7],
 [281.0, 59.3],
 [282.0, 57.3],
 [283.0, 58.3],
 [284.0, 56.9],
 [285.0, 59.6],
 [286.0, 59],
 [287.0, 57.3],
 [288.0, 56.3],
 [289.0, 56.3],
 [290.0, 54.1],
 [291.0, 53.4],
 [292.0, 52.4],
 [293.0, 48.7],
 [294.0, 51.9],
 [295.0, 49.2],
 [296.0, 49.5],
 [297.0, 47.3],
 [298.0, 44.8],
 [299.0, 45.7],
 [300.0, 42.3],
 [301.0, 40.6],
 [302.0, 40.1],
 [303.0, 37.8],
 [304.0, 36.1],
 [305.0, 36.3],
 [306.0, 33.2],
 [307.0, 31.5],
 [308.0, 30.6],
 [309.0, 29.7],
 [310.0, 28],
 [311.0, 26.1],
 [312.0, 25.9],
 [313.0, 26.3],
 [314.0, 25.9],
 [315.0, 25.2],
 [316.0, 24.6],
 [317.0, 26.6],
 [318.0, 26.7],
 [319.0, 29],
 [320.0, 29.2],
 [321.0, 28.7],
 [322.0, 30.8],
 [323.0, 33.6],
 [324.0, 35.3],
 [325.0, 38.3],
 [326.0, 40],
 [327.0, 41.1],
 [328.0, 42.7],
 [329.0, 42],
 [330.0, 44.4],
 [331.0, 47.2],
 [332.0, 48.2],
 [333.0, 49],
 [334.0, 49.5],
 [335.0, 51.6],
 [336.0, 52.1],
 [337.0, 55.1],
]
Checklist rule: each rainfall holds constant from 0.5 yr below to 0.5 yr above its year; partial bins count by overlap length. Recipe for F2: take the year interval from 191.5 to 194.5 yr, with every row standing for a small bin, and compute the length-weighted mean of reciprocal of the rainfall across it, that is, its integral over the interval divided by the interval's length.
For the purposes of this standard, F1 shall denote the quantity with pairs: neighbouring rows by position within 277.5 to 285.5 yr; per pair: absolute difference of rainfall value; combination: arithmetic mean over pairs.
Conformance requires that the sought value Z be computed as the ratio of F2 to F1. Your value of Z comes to 0.0074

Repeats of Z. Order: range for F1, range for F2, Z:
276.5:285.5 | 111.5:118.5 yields 0.0060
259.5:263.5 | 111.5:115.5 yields 0.0117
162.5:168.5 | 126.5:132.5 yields 0.0044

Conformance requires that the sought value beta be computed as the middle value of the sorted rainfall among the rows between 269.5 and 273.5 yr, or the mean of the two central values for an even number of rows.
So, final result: 59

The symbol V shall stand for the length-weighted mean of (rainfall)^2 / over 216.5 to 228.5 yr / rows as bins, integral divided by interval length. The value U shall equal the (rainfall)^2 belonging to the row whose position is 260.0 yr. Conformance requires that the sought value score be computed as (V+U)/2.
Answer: 3708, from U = 3564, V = 3851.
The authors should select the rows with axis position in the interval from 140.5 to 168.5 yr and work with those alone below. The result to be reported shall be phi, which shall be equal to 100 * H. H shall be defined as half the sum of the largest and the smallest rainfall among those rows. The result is 6750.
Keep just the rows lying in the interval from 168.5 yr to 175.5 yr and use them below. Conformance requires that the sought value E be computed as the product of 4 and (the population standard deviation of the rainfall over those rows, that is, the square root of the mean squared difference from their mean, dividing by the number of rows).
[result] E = 10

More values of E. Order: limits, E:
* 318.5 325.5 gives 14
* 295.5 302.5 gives 13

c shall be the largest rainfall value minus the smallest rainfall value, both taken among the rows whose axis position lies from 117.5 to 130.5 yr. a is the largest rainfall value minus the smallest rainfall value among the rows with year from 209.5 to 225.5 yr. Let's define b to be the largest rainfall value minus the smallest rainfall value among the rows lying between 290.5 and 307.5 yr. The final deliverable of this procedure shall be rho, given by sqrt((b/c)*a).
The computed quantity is 5.4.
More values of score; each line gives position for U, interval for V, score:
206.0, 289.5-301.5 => 3289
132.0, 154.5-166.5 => 4437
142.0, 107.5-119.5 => 4592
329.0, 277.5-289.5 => 2578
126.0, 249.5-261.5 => 4054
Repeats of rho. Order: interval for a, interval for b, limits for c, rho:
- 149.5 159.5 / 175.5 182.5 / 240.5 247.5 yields 1.7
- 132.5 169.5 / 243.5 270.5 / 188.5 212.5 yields 2.2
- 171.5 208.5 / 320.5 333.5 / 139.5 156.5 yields 7.1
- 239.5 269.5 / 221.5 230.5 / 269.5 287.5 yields 2.7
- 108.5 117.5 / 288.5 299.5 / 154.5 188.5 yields 2.8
